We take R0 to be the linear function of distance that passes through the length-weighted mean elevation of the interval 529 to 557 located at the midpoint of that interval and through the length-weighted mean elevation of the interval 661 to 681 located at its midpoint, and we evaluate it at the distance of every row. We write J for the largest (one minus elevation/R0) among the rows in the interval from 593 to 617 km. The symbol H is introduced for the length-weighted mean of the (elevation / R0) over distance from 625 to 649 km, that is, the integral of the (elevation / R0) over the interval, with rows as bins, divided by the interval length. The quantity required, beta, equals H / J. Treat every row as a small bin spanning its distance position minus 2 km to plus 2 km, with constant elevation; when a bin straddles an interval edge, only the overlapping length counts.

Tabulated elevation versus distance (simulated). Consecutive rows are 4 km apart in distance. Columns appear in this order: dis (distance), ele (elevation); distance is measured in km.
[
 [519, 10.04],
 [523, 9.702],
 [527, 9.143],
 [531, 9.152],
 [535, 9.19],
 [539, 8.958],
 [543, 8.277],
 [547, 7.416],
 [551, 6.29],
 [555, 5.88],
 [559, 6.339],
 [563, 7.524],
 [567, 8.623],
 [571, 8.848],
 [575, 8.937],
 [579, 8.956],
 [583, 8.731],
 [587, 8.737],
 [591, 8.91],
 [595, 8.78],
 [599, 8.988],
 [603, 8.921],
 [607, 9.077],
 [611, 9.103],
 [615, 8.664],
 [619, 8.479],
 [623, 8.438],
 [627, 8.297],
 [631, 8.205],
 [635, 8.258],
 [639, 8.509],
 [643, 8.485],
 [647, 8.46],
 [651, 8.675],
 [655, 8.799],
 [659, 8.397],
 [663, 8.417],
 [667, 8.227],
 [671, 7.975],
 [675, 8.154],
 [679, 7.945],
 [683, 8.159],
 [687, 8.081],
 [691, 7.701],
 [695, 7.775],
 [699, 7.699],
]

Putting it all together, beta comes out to -13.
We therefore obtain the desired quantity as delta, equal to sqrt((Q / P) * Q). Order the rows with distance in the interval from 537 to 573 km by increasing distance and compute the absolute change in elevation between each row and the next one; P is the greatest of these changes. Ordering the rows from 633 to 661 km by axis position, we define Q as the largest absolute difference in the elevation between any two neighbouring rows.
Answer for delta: 0.37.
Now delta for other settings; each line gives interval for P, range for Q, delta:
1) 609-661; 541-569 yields 1.79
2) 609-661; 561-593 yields 1.66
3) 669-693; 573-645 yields 0.71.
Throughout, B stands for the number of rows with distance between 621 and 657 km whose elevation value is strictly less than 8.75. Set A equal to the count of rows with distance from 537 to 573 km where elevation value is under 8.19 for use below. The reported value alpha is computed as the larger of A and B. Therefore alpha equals 8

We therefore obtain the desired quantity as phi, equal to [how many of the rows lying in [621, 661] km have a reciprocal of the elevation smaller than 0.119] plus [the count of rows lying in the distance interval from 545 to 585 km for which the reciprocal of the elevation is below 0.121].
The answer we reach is 11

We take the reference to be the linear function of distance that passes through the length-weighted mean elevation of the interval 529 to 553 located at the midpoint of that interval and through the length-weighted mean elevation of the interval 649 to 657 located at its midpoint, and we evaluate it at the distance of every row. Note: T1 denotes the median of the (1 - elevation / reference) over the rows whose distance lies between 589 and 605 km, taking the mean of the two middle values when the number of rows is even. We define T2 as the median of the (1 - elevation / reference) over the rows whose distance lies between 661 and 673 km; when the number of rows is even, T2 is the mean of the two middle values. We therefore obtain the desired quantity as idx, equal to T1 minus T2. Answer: -0.12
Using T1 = -0.052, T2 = 0.07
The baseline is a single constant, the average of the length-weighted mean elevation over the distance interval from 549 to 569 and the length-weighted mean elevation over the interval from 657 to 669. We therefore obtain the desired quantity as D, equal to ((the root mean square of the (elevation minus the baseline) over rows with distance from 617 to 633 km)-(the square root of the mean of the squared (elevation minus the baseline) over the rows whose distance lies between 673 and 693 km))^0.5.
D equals 0.56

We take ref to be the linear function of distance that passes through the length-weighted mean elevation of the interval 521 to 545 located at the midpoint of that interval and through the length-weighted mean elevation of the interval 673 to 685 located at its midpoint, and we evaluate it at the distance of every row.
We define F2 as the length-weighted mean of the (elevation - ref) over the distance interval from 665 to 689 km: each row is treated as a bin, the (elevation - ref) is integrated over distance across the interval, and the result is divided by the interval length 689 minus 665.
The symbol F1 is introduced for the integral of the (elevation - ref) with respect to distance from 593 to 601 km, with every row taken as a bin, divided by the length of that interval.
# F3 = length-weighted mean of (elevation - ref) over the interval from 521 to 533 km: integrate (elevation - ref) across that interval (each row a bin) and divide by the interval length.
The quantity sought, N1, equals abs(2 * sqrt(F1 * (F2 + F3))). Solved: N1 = 0.46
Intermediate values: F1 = 0.2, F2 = 0.0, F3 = 0.22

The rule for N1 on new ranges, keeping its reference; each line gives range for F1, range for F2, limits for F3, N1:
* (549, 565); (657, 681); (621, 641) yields 0.59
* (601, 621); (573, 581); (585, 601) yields 0.66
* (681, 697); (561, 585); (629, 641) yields 0.30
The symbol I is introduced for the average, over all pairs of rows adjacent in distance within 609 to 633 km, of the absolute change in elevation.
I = 0.18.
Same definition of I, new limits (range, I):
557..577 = 0.65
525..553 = 0.49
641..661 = 0.19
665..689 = 0.19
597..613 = 0.08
